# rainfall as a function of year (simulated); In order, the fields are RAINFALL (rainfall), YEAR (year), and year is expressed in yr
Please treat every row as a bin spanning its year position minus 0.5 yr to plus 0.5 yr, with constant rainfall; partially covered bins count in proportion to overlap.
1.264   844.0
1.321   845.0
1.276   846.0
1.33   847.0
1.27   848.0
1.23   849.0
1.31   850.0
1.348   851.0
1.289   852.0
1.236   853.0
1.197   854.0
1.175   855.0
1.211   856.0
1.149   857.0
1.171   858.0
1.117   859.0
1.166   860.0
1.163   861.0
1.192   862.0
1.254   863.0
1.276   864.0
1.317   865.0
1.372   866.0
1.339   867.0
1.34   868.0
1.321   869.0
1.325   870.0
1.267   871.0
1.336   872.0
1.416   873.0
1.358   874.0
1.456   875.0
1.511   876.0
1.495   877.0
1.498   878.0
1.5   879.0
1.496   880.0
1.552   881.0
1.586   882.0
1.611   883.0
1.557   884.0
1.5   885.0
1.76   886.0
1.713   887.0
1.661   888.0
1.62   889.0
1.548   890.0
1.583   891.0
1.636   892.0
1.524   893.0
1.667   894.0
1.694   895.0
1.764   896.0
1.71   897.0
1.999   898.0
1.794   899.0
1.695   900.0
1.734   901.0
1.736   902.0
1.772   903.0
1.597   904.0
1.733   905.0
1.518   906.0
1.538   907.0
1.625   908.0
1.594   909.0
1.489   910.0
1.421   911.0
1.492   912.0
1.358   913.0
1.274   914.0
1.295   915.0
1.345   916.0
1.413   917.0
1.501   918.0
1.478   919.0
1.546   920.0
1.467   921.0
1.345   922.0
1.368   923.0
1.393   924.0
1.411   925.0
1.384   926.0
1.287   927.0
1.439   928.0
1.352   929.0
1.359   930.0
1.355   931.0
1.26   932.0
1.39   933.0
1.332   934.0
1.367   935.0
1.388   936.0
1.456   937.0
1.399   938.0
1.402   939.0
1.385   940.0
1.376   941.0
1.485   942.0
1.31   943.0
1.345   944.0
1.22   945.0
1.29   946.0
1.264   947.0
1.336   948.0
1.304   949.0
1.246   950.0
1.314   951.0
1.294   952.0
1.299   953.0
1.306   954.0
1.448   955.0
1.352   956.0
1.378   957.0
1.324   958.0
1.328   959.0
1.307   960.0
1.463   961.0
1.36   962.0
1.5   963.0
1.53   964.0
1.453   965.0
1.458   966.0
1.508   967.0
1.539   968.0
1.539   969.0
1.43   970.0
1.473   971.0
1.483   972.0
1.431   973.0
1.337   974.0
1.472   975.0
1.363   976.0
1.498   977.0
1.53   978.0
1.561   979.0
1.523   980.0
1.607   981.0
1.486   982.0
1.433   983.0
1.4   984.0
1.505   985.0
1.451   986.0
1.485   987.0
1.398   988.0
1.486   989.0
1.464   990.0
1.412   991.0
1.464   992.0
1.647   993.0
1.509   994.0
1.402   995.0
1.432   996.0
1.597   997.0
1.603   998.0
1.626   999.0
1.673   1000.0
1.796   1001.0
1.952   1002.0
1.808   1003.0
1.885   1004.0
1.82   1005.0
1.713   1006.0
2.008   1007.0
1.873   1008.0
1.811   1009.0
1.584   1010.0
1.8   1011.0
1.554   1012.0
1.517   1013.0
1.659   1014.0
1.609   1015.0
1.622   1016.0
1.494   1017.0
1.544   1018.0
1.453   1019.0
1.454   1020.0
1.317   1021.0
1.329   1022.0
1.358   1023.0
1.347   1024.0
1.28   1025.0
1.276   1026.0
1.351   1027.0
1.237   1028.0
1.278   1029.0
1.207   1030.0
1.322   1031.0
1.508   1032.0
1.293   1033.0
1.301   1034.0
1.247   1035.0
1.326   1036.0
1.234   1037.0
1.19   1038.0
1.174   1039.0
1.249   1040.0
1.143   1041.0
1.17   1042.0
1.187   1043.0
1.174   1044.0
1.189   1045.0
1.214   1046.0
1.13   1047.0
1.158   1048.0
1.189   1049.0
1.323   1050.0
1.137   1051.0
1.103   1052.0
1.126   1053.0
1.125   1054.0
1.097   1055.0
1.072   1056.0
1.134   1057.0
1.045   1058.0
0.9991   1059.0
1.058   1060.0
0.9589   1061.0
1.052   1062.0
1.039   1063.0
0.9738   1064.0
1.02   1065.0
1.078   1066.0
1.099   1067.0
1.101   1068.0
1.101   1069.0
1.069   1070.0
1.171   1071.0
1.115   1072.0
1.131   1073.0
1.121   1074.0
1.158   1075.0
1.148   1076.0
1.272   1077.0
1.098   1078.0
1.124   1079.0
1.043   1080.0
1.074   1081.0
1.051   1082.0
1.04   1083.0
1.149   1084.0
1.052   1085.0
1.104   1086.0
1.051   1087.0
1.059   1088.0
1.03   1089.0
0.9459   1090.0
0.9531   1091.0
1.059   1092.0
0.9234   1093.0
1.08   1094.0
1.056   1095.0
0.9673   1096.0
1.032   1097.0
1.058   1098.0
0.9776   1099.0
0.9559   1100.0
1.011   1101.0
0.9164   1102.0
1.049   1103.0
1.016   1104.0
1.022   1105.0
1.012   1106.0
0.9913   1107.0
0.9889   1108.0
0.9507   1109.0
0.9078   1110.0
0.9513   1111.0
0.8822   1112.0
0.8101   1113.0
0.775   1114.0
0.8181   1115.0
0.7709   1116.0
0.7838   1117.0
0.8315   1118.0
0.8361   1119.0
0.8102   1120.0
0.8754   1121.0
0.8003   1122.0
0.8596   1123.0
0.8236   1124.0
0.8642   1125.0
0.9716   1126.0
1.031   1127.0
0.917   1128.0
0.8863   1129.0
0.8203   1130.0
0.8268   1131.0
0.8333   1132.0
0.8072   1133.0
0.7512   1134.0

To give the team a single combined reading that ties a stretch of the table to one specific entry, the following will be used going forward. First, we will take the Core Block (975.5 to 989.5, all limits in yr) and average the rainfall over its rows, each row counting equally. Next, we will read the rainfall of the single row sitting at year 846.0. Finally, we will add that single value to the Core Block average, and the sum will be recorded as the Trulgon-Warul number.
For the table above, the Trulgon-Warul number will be 2.76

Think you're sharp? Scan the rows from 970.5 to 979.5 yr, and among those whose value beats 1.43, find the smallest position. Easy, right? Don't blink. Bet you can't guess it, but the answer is 971.0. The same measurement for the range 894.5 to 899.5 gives 895.0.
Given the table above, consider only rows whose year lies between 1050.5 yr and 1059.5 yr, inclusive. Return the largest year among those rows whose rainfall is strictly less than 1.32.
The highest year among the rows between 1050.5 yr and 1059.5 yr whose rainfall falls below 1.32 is 1059.0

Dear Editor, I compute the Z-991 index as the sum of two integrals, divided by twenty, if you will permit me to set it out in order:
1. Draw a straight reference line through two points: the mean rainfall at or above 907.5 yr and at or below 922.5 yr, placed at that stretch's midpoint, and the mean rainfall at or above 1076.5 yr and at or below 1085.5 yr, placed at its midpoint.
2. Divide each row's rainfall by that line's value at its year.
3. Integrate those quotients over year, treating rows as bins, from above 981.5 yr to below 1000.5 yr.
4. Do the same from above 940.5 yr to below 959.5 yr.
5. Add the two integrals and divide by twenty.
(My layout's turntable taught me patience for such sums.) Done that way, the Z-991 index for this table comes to 2.03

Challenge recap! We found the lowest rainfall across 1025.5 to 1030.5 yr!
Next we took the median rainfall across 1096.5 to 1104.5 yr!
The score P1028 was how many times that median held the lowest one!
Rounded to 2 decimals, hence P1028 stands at 0.84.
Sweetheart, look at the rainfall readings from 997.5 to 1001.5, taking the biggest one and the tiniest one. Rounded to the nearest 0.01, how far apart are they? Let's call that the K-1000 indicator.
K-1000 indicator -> 0.19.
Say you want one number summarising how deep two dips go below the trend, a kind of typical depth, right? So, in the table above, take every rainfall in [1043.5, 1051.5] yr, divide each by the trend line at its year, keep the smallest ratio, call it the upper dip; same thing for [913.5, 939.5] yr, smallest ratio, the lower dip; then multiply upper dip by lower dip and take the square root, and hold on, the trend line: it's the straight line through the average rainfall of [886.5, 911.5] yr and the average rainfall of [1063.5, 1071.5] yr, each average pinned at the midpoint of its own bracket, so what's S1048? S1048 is 0.88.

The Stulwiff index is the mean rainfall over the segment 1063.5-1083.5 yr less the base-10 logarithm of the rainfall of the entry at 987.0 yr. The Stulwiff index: 0.93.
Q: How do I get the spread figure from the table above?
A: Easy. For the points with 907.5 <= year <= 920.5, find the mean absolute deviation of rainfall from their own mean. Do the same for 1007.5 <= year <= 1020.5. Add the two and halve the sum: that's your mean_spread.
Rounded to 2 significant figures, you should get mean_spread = 0.099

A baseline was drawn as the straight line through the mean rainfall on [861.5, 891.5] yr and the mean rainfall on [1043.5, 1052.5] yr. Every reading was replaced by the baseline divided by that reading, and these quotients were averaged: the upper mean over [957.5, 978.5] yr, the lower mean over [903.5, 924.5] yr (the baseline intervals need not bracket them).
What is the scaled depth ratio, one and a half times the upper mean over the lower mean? 1.42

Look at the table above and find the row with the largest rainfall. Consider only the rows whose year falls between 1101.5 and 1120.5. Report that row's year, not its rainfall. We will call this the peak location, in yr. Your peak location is 1103.0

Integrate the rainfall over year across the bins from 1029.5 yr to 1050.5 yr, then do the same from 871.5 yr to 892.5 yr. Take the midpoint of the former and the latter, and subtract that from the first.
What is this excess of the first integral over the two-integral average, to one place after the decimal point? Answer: -3.2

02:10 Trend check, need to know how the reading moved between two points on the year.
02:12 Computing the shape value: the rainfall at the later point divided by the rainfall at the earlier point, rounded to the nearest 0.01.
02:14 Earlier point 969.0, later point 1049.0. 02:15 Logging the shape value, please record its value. 0.77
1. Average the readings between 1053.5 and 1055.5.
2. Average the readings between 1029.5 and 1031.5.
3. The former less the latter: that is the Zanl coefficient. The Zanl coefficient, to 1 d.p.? -0.2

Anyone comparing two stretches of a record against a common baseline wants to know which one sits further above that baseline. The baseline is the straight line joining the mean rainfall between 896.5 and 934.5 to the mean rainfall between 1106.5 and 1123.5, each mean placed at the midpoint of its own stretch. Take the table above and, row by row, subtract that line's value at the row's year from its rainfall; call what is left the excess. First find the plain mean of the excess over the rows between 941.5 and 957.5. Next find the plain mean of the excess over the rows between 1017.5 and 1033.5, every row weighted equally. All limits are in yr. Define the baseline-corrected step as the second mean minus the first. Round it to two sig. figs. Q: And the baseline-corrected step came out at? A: 0.26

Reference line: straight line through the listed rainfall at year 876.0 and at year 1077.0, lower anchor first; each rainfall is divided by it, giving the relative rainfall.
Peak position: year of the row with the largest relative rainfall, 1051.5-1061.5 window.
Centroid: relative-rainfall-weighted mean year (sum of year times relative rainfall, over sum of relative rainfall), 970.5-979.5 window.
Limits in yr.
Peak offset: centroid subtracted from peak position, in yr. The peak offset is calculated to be 81.9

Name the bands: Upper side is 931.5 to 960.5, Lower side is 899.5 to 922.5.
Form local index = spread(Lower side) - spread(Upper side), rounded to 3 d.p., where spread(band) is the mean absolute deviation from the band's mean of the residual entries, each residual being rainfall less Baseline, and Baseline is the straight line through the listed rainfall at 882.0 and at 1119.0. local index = 0.060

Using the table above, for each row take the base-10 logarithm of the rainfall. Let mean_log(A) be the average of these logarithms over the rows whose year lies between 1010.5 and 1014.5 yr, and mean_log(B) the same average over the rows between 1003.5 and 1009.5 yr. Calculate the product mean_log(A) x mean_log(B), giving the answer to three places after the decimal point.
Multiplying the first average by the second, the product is 0.057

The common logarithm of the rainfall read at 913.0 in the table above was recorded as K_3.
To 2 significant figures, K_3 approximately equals 0.13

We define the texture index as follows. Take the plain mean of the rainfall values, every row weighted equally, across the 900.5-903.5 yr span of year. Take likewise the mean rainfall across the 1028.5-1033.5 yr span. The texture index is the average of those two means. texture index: 1.53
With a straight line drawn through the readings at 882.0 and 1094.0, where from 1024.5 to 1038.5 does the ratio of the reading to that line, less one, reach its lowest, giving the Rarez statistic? 1030.0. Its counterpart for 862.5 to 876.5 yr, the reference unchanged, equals 863.0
